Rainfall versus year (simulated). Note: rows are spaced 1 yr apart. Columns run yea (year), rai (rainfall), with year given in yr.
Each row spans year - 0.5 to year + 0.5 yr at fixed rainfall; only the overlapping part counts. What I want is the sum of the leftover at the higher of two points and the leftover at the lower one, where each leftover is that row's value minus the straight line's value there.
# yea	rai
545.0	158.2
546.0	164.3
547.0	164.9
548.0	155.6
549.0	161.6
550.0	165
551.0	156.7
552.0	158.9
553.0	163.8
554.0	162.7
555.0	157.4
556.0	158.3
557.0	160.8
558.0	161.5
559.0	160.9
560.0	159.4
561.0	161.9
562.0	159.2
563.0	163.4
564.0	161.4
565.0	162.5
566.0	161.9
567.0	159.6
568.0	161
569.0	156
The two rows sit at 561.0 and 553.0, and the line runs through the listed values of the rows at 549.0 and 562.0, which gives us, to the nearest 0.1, 5.5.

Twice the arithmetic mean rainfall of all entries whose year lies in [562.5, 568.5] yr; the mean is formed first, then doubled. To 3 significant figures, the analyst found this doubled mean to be 323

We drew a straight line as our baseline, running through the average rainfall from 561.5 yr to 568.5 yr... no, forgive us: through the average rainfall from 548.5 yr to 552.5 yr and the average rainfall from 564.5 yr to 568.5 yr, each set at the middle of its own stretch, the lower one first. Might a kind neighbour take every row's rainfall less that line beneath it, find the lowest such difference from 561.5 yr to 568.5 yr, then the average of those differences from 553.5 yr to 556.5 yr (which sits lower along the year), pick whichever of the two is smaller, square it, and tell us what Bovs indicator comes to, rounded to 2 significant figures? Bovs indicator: 3.4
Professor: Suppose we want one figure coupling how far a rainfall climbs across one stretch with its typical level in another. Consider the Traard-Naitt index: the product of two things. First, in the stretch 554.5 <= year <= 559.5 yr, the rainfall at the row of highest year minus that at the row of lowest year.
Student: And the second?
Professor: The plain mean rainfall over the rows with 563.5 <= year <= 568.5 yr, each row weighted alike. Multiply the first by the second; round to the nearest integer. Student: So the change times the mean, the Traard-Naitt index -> 564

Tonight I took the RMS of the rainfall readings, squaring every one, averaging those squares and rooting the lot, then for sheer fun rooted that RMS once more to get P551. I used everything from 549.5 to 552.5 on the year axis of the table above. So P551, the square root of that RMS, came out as 12.66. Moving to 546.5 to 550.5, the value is 12.72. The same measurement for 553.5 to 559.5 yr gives 12.66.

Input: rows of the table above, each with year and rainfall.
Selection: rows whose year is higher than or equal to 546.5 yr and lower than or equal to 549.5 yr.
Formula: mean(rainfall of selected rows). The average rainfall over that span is 161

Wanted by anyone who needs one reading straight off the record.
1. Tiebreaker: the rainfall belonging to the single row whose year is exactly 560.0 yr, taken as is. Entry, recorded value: 159.4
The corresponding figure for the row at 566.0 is 161.9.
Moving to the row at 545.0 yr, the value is 158.2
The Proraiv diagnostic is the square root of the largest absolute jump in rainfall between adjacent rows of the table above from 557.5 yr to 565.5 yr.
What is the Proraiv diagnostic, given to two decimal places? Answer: 2.05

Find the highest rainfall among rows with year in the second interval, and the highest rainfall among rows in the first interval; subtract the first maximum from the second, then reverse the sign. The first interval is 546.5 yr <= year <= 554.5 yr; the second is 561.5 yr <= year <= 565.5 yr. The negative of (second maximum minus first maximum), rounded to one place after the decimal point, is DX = 1.6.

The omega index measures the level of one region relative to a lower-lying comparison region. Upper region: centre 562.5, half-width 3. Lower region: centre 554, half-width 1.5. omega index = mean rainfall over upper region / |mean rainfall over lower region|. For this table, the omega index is 1.00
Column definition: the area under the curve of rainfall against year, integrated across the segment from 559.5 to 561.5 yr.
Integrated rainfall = 321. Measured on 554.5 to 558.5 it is 638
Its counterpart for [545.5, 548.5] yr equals 485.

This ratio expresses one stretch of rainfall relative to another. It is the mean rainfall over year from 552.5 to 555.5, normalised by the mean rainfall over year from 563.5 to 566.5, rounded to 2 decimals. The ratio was 1.00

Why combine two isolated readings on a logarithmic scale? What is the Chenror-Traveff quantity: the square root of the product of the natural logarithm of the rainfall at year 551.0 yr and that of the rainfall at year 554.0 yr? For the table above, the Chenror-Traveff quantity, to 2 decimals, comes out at 5.07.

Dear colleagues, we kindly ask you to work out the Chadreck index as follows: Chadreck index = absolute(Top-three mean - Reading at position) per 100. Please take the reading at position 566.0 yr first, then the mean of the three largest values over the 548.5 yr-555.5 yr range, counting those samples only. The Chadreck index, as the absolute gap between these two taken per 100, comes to 0.019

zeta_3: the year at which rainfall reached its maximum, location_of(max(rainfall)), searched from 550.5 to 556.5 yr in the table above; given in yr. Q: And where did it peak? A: 553.0 yr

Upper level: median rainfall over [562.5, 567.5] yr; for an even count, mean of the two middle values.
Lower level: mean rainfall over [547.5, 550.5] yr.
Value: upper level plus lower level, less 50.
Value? 273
